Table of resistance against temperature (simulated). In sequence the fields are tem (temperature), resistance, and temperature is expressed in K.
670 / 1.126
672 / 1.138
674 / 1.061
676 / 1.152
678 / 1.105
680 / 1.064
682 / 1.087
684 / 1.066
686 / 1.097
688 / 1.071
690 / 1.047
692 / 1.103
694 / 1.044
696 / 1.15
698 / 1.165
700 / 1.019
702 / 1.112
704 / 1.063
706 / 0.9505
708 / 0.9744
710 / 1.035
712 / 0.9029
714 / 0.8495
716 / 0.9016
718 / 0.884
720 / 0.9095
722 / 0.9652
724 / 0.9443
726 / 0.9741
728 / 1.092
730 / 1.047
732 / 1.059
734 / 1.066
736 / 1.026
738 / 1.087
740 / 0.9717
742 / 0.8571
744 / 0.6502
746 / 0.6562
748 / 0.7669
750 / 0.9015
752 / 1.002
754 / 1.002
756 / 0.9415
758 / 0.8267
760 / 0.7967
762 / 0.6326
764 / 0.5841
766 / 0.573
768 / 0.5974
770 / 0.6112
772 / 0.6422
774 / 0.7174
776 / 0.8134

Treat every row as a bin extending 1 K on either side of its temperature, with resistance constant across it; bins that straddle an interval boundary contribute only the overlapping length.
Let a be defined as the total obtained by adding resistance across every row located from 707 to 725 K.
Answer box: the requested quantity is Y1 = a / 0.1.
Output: 84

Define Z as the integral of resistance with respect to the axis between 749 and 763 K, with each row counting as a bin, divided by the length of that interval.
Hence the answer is 0.87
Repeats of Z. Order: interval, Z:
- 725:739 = 1.05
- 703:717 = 0.95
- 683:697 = 1.08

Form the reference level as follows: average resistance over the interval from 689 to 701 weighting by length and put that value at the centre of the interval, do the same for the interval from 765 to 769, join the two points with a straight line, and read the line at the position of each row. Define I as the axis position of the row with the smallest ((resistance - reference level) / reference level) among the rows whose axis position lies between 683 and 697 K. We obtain 684 K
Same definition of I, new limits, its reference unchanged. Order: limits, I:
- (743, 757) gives 744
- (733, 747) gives 744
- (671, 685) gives 674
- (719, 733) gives 720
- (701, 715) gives 714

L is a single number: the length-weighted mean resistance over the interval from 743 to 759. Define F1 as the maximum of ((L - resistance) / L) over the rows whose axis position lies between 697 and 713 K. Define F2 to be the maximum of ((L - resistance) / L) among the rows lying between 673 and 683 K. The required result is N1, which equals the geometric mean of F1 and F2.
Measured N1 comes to 0.13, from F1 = -0.1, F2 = -0.3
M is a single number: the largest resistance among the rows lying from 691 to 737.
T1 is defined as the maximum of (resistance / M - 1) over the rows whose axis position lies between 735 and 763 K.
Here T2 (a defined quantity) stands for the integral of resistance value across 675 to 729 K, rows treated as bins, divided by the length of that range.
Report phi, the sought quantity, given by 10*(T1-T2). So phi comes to -10.9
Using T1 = -0.0670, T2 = 1.027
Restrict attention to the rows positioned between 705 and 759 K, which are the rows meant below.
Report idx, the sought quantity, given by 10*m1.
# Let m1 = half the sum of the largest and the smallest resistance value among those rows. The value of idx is 8.7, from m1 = 0.87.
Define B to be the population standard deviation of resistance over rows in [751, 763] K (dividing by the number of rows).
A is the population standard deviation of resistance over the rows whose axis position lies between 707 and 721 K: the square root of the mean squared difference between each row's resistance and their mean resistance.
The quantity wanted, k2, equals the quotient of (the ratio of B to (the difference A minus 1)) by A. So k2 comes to -2.42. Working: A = 0.058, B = 0.131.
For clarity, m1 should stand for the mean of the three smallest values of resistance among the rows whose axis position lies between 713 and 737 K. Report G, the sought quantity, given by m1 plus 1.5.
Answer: 2.38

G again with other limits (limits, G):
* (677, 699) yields 2.55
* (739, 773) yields 2.08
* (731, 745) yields 2.33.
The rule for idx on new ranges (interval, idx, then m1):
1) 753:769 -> 7.9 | 0.79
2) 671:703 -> 10.9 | 1.09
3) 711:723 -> 9.1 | 0.91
